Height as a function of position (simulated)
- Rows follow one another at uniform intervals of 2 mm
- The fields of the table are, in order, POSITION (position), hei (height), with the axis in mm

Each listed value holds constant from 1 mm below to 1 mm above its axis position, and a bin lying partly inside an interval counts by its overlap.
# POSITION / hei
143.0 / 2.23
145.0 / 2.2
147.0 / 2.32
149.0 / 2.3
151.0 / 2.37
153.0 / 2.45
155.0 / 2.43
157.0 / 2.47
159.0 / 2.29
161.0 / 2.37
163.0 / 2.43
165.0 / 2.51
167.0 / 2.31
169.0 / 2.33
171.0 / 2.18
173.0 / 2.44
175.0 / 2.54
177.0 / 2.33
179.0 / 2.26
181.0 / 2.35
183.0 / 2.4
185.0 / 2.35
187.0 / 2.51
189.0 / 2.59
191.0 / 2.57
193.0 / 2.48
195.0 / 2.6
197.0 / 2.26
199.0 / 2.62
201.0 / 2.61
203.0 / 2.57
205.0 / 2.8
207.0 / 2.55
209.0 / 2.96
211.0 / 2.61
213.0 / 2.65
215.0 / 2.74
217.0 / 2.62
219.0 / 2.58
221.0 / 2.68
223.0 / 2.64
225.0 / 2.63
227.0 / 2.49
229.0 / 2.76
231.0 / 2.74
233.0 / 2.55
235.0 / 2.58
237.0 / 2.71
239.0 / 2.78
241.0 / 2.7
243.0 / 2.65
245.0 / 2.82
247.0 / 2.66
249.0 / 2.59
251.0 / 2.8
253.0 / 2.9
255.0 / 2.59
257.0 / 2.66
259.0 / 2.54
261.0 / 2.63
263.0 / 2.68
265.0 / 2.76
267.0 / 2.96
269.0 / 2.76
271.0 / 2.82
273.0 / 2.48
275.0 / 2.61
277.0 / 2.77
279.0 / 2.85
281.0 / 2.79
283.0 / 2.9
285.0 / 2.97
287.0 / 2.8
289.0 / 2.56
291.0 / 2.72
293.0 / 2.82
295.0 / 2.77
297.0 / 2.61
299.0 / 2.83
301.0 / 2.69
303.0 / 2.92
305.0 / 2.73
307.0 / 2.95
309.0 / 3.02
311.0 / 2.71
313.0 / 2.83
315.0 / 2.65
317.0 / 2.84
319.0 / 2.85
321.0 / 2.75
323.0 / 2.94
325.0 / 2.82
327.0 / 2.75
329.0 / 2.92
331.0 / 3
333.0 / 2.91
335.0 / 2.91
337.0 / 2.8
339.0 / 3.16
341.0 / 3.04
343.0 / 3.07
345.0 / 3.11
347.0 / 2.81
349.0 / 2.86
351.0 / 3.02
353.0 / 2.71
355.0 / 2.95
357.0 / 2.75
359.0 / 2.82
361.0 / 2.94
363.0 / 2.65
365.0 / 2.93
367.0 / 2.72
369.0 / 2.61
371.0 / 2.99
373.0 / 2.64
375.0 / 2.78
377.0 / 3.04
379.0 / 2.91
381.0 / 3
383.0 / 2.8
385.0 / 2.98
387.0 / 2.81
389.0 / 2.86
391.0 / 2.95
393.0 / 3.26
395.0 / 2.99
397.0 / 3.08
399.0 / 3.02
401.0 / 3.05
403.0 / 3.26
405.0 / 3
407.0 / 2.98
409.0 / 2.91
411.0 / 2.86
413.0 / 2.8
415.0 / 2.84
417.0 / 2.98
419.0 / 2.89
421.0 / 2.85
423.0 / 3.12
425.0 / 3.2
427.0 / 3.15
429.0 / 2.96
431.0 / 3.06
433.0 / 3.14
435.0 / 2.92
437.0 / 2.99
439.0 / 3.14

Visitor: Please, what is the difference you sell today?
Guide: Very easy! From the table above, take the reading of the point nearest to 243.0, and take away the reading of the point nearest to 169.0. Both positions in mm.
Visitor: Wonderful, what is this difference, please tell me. 0.32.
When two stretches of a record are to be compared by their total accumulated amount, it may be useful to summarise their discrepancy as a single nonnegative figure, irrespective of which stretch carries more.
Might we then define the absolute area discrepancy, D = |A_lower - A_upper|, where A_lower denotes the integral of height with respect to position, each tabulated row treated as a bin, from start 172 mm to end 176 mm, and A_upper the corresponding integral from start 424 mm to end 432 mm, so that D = 15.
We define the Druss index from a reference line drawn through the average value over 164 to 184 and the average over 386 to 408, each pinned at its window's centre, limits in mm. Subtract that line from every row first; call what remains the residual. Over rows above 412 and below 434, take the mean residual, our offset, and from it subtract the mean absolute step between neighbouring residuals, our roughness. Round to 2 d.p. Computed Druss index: -0.21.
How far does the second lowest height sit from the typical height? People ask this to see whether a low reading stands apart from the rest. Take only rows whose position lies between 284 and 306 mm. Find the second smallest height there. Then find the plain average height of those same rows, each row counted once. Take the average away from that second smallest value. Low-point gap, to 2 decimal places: -0.16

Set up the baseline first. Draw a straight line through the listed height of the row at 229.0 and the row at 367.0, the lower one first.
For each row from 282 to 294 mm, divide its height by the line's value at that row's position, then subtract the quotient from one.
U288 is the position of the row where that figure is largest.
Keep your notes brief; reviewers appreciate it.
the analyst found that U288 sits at 289.0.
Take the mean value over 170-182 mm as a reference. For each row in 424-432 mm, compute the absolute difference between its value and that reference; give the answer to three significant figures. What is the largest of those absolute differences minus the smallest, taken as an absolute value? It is 0.240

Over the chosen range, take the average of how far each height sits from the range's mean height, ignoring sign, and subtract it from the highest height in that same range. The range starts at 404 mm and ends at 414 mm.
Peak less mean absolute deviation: 2.94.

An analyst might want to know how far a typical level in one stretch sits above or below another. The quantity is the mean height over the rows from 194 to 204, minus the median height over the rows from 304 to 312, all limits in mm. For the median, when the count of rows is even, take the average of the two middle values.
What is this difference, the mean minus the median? -0.31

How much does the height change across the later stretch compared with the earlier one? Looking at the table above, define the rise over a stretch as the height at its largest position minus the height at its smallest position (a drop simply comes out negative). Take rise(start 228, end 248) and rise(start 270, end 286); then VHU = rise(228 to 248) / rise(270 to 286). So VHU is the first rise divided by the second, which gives -0.7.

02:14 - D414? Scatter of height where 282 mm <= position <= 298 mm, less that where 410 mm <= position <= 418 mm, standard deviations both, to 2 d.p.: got 0.06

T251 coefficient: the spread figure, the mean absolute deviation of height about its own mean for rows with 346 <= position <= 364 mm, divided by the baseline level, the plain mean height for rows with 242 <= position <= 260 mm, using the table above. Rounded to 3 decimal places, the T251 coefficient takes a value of 0.036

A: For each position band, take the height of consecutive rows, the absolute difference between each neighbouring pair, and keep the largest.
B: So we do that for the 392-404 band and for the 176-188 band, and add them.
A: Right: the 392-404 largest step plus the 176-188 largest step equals 0.43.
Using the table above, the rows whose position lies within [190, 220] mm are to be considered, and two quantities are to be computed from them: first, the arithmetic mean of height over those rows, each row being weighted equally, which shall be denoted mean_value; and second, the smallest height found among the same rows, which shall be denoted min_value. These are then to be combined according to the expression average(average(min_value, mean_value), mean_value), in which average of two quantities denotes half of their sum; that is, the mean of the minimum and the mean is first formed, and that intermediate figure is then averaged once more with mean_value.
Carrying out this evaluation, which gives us 2.53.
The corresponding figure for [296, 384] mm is 2.80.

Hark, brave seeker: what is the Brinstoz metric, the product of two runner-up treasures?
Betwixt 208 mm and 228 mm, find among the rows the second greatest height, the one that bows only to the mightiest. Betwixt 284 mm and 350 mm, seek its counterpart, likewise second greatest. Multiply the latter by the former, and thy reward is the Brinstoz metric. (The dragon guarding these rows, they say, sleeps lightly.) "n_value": 8.5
